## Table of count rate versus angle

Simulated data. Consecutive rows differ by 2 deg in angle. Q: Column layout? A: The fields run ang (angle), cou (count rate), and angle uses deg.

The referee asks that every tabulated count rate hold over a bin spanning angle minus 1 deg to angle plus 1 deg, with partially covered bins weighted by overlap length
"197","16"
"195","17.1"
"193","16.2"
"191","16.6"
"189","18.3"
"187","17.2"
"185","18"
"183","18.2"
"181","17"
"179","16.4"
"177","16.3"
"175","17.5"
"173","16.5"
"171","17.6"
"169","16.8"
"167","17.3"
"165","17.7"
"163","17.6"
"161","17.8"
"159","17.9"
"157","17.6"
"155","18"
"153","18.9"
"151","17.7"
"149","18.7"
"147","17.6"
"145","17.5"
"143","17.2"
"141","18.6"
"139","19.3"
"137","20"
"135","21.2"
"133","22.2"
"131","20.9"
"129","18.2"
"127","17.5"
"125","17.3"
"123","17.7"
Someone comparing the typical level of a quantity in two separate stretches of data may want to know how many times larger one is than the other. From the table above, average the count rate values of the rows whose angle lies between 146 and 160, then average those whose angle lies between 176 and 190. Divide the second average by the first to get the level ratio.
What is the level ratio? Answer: 0.96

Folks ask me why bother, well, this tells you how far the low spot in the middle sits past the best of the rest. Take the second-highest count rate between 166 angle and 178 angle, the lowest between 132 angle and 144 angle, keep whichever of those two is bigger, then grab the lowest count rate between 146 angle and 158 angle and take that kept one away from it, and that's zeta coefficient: 0.1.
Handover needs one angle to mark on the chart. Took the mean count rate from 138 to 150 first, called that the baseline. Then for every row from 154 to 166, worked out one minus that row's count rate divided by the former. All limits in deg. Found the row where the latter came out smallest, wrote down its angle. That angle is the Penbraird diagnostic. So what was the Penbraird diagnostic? 155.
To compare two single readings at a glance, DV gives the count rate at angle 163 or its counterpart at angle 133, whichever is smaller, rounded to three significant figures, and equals 17.6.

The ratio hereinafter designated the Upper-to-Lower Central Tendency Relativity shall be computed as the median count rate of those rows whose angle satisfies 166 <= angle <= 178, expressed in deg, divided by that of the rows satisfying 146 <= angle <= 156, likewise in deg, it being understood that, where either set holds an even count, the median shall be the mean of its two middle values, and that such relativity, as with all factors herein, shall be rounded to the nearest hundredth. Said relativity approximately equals 0.95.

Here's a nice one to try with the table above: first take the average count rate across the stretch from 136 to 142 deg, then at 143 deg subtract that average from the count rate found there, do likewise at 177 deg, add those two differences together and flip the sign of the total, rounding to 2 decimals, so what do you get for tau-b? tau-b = 5.10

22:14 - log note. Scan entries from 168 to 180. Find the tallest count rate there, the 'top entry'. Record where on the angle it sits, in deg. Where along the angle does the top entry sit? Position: 171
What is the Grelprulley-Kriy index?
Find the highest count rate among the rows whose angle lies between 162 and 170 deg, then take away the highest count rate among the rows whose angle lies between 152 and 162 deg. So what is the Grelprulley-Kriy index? -1.2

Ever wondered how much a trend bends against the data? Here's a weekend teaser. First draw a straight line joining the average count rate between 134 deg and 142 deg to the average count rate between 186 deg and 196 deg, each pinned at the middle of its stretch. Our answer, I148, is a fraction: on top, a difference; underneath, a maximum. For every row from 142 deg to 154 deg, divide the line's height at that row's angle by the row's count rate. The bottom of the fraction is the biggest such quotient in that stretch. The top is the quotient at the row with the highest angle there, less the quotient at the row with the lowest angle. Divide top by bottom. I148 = -0.11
